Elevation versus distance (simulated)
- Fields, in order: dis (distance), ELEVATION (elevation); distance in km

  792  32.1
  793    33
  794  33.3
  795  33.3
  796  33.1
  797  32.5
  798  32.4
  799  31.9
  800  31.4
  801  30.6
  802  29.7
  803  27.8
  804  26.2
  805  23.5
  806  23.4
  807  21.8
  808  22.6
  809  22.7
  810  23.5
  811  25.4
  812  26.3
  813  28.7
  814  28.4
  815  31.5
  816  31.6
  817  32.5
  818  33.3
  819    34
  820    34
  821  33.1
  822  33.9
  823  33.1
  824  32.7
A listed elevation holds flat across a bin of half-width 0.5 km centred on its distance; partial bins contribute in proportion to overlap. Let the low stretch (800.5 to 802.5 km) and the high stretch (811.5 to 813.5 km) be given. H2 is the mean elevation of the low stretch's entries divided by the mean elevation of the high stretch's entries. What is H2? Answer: 1.10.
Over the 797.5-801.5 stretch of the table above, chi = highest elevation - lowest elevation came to 1.8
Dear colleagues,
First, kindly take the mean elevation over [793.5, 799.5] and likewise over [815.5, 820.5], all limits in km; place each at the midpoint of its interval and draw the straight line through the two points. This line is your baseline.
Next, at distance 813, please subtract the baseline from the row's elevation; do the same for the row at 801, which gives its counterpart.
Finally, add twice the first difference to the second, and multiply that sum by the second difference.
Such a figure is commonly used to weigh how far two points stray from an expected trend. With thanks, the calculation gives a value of 24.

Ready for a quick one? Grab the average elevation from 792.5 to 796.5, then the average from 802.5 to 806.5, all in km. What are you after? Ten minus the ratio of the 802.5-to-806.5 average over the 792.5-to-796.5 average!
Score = 9.24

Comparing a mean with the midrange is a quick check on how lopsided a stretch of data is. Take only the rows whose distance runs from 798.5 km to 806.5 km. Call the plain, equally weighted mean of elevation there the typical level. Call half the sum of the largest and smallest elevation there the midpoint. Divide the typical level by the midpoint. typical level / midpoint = 1.015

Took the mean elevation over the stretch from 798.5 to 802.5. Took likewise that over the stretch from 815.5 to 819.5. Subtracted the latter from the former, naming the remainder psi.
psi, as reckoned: -2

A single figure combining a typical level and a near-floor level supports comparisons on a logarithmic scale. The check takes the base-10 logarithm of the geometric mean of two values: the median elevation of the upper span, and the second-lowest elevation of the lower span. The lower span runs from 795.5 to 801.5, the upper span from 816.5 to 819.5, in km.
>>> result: 1.51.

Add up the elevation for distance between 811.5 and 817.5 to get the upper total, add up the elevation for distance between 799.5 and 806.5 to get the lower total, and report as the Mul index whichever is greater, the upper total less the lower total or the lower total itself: 193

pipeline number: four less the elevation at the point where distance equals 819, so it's -30.0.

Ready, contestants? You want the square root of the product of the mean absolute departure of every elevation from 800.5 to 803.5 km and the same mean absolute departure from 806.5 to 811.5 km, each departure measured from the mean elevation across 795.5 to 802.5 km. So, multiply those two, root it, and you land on 4.40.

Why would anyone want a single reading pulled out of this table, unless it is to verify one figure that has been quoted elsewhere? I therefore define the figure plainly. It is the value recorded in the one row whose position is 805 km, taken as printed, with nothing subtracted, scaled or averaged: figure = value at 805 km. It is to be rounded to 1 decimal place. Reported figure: 23.5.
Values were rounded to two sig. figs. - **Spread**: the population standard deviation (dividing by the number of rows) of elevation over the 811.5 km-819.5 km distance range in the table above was 2.5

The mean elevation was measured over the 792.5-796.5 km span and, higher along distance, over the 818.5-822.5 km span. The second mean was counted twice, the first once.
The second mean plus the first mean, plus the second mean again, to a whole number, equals 101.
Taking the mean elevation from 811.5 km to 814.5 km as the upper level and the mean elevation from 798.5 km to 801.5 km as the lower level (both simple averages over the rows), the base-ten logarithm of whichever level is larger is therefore 1.50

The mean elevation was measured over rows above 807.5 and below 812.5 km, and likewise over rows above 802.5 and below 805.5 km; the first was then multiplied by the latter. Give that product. 623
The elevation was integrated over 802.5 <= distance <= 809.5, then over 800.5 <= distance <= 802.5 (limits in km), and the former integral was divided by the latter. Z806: 2.8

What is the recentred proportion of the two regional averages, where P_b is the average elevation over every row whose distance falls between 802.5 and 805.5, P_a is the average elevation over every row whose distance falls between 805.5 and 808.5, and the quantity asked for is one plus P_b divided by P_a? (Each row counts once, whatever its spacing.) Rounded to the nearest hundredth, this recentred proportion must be 2.14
